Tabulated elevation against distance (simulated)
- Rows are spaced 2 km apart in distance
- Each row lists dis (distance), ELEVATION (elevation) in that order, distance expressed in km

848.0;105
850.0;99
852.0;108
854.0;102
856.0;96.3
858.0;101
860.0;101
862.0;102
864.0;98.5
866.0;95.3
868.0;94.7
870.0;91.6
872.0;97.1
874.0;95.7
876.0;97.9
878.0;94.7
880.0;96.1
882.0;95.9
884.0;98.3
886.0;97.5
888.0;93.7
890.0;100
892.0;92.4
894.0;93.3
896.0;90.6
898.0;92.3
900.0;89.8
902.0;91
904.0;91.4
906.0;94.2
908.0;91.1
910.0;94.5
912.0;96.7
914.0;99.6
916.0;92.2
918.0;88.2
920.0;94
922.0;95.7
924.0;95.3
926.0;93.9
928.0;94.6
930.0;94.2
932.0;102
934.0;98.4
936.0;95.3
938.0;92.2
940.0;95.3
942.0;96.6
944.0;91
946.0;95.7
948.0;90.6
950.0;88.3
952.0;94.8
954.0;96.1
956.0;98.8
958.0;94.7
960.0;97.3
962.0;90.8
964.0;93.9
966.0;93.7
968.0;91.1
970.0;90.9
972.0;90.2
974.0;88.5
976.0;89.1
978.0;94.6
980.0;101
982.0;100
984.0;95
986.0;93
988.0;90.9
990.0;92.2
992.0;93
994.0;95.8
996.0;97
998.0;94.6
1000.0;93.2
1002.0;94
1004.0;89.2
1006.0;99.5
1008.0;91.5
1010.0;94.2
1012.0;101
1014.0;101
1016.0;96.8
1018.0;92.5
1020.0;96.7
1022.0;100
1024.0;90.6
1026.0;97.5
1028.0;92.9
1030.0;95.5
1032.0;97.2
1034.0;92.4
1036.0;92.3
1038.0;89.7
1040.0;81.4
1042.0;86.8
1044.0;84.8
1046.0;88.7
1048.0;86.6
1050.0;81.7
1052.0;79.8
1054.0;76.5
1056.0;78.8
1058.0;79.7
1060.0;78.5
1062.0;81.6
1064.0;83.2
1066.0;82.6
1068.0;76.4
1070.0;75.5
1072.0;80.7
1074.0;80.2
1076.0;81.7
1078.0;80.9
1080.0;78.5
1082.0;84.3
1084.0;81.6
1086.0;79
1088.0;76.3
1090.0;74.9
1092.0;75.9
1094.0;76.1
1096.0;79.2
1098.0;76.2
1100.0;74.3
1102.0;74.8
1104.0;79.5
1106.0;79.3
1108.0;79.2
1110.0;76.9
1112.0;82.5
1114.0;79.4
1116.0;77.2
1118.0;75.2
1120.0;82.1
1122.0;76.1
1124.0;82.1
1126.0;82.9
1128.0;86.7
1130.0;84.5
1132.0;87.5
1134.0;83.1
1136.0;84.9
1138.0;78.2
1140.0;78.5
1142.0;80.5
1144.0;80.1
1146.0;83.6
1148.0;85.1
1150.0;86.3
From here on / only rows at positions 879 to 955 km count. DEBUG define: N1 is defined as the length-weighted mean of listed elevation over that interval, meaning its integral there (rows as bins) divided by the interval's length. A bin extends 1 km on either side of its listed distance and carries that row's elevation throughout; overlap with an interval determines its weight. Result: 94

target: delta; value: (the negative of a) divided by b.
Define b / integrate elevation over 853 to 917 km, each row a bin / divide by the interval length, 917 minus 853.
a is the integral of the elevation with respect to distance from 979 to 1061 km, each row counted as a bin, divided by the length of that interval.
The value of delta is -0.96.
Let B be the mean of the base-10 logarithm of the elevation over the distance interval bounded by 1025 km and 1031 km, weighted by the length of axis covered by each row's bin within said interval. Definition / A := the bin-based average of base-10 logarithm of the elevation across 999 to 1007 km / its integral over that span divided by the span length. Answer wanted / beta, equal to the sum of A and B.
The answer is 3.952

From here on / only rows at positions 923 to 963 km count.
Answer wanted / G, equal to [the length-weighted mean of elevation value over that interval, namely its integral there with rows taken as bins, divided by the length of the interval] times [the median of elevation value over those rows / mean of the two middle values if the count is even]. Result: 9010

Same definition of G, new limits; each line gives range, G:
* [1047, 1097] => 6345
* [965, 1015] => 8824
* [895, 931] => 8765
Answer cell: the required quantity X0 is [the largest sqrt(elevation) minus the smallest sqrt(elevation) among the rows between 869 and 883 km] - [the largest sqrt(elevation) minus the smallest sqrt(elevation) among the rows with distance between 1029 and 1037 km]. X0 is 0.07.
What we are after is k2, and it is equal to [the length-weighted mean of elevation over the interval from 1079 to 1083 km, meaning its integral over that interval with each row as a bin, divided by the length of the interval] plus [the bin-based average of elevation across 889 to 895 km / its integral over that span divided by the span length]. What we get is 177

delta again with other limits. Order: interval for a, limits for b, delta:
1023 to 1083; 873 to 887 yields -0.88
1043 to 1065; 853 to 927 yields -0.86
